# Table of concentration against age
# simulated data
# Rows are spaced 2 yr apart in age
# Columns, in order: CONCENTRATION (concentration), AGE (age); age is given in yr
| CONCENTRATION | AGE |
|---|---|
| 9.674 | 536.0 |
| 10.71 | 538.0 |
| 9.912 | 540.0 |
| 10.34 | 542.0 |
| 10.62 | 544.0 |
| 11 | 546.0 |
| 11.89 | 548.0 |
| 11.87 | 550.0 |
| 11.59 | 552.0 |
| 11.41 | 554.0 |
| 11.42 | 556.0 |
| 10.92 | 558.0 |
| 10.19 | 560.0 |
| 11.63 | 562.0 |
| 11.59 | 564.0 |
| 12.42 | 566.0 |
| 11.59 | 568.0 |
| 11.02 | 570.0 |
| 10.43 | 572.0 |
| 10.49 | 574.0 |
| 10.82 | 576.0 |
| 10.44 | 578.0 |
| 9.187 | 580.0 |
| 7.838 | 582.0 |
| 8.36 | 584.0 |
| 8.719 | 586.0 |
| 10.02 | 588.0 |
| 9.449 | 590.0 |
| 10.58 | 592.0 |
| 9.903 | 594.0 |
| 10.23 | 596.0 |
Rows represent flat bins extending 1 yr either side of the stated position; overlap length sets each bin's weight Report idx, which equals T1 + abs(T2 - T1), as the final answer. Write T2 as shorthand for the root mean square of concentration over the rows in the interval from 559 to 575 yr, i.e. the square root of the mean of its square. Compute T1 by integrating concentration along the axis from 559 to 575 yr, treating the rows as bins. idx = 346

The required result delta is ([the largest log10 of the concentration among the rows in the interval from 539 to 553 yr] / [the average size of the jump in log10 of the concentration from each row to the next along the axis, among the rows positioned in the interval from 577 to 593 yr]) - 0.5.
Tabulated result 24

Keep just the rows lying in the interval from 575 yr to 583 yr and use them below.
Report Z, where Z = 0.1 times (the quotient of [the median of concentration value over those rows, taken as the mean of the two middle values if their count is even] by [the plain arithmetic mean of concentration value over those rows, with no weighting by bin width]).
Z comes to 0.103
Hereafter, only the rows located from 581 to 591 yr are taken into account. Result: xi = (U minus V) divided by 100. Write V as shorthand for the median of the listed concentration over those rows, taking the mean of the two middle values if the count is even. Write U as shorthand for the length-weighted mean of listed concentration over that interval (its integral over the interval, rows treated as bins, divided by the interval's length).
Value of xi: 0.0016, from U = 8.9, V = 8.7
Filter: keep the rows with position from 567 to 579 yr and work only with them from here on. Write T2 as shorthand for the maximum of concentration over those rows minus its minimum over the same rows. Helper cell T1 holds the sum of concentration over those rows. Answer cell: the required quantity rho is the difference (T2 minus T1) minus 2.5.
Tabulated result -66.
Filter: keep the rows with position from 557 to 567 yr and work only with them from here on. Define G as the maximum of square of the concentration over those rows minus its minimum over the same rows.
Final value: 50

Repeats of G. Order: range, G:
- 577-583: 48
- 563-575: 45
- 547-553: 7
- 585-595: 36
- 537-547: 23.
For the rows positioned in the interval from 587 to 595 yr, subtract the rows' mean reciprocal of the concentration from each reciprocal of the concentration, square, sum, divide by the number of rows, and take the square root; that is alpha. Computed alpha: 0.0040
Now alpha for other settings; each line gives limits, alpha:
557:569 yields 0.0055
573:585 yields 0.0133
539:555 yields 0.0058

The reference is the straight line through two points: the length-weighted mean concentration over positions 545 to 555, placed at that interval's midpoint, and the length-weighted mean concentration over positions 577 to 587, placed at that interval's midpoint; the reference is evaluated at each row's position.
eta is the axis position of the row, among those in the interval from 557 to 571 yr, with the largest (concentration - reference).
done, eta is 566.0 yr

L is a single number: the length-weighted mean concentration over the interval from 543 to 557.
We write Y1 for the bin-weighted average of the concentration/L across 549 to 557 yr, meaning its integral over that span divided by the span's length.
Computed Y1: 1.02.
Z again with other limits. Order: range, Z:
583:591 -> 0.099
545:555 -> 0.100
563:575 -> 0.100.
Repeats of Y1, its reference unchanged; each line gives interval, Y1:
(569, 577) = 0.94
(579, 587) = 0.75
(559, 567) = 1.01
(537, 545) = 0.91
